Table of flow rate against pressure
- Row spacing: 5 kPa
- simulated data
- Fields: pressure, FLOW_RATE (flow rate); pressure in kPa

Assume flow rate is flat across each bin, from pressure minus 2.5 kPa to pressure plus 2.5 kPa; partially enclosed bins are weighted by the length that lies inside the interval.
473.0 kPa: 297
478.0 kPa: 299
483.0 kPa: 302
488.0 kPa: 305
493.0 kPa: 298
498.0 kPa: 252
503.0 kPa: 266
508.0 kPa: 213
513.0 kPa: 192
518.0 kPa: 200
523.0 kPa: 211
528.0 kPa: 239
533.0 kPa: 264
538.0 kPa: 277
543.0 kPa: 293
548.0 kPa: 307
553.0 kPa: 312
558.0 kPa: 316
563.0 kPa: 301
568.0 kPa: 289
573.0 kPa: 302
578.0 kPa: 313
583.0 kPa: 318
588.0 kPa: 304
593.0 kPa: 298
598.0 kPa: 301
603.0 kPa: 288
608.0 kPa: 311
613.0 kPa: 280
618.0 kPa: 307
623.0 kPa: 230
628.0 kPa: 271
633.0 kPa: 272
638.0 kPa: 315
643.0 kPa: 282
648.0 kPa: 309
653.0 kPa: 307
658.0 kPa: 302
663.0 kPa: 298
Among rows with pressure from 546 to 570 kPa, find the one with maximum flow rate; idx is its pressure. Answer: 558.0 kPa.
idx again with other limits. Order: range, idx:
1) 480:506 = 488.0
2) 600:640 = 638.0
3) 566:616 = 583.0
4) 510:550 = 548.0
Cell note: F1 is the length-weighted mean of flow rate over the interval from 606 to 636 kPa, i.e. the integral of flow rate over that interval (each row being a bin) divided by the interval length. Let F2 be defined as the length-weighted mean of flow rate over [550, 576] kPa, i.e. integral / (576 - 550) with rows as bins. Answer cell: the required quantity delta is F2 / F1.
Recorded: 1.09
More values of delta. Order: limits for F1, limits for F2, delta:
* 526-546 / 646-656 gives 1.14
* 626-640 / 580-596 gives 1.07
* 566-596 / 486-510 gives 0.88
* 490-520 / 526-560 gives 1.20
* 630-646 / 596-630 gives 0.98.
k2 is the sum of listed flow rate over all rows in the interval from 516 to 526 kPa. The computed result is 411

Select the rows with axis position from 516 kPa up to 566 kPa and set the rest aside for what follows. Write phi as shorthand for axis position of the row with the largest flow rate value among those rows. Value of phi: 558.0 kPa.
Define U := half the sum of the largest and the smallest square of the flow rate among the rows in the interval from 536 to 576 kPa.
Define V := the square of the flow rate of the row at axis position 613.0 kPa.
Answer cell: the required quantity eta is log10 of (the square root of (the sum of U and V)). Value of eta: 2.61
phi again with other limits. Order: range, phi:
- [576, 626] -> 583.0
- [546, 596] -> 583.0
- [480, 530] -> 488.0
